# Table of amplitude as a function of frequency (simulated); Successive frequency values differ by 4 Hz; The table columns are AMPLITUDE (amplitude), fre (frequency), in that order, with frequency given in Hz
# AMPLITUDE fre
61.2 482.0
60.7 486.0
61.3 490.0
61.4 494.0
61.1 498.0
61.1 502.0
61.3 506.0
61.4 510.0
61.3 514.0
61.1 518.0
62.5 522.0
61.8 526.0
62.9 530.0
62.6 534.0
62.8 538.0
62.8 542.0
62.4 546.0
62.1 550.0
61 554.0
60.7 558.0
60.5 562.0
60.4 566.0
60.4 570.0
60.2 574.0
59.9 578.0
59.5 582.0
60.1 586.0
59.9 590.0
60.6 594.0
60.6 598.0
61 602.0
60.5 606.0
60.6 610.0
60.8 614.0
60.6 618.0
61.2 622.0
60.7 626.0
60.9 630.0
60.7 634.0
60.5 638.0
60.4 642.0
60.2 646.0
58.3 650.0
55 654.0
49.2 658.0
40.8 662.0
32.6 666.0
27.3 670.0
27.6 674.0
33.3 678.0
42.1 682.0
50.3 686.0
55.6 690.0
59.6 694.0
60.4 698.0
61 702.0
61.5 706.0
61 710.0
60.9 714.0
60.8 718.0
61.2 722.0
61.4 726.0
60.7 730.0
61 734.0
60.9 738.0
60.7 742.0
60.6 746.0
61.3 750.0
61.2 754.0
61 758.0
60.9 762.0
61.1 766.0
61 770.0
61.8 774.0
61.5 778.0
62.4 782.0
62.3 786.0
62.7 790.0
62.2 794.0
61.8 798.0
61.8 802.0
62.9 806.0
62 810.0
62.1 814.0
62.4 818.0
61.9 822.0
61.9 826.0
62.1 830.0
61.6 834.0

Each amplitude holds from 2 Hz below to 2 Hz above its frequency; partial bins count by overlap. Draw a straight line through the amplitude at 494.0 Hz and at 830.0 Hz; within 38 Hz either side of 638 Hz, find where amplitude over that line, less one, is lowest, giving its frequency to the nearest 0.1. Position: 670.0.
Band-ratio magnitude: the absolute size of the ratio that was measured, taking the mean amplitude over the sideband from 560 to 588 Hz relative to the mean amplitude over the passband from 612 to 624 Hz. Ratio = 0.99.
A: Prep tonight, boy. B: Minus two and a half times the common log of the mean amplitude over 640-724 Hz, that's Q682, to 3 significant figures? -4.28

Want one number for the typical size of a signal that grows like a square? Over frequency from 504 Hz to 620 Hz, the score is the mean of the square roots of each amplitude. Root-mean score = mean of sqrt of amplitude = 7.82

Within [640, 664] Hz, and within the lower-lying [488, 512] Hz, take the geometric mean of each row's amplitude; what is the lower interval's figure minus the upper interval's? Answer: 7.8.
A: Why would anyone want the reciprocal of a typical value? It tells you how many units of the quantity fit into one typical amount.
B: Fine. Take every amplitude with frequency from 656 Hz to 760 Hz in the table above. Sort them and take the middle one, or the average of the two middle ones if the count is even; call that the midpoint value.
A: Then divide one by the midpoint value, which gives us 0.0165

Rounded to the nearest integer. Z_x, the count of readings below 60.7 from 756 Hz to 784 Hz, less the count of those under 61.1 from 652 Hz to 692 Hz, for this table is -10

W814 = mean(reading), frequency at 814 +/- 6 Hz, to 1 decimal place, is 62.2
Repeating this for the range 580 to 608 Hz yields 60.3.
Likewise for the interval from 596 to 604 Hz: 60.8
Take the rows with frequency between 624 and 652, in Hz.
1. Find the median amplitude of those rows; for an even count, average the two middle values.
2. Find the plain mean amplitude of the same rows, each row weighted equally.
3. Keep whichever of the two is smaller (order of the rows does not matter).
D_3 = 60.24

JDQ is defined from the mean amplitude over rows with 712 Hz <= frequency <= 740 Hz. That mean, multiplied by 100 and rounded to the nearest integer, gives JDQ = 6099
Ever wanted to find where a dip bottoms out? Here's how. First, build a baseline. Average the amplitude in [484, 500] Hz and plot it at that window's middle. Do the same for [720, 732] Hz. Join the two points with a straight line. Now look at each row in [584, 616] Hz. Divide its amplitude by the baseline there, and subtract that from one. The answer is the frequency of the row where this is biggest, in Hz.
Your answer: 590.0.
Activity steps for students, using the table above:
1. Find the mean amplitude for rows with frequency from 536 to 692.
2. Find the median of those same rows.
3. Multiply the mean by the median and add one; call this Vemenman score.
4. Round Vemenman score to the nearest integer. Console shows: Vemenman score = 3368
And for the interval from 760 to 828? 3834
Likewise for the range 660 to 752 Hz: 3228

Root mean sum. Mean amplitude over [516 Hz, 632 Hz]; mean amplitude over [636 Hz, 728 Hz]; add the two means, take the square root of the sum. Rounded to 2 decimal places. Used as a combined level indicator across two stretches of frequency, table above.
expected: 10.64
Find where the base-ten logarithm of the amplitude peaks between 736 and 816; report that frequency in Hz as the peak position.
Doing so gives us 806.0 Hz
